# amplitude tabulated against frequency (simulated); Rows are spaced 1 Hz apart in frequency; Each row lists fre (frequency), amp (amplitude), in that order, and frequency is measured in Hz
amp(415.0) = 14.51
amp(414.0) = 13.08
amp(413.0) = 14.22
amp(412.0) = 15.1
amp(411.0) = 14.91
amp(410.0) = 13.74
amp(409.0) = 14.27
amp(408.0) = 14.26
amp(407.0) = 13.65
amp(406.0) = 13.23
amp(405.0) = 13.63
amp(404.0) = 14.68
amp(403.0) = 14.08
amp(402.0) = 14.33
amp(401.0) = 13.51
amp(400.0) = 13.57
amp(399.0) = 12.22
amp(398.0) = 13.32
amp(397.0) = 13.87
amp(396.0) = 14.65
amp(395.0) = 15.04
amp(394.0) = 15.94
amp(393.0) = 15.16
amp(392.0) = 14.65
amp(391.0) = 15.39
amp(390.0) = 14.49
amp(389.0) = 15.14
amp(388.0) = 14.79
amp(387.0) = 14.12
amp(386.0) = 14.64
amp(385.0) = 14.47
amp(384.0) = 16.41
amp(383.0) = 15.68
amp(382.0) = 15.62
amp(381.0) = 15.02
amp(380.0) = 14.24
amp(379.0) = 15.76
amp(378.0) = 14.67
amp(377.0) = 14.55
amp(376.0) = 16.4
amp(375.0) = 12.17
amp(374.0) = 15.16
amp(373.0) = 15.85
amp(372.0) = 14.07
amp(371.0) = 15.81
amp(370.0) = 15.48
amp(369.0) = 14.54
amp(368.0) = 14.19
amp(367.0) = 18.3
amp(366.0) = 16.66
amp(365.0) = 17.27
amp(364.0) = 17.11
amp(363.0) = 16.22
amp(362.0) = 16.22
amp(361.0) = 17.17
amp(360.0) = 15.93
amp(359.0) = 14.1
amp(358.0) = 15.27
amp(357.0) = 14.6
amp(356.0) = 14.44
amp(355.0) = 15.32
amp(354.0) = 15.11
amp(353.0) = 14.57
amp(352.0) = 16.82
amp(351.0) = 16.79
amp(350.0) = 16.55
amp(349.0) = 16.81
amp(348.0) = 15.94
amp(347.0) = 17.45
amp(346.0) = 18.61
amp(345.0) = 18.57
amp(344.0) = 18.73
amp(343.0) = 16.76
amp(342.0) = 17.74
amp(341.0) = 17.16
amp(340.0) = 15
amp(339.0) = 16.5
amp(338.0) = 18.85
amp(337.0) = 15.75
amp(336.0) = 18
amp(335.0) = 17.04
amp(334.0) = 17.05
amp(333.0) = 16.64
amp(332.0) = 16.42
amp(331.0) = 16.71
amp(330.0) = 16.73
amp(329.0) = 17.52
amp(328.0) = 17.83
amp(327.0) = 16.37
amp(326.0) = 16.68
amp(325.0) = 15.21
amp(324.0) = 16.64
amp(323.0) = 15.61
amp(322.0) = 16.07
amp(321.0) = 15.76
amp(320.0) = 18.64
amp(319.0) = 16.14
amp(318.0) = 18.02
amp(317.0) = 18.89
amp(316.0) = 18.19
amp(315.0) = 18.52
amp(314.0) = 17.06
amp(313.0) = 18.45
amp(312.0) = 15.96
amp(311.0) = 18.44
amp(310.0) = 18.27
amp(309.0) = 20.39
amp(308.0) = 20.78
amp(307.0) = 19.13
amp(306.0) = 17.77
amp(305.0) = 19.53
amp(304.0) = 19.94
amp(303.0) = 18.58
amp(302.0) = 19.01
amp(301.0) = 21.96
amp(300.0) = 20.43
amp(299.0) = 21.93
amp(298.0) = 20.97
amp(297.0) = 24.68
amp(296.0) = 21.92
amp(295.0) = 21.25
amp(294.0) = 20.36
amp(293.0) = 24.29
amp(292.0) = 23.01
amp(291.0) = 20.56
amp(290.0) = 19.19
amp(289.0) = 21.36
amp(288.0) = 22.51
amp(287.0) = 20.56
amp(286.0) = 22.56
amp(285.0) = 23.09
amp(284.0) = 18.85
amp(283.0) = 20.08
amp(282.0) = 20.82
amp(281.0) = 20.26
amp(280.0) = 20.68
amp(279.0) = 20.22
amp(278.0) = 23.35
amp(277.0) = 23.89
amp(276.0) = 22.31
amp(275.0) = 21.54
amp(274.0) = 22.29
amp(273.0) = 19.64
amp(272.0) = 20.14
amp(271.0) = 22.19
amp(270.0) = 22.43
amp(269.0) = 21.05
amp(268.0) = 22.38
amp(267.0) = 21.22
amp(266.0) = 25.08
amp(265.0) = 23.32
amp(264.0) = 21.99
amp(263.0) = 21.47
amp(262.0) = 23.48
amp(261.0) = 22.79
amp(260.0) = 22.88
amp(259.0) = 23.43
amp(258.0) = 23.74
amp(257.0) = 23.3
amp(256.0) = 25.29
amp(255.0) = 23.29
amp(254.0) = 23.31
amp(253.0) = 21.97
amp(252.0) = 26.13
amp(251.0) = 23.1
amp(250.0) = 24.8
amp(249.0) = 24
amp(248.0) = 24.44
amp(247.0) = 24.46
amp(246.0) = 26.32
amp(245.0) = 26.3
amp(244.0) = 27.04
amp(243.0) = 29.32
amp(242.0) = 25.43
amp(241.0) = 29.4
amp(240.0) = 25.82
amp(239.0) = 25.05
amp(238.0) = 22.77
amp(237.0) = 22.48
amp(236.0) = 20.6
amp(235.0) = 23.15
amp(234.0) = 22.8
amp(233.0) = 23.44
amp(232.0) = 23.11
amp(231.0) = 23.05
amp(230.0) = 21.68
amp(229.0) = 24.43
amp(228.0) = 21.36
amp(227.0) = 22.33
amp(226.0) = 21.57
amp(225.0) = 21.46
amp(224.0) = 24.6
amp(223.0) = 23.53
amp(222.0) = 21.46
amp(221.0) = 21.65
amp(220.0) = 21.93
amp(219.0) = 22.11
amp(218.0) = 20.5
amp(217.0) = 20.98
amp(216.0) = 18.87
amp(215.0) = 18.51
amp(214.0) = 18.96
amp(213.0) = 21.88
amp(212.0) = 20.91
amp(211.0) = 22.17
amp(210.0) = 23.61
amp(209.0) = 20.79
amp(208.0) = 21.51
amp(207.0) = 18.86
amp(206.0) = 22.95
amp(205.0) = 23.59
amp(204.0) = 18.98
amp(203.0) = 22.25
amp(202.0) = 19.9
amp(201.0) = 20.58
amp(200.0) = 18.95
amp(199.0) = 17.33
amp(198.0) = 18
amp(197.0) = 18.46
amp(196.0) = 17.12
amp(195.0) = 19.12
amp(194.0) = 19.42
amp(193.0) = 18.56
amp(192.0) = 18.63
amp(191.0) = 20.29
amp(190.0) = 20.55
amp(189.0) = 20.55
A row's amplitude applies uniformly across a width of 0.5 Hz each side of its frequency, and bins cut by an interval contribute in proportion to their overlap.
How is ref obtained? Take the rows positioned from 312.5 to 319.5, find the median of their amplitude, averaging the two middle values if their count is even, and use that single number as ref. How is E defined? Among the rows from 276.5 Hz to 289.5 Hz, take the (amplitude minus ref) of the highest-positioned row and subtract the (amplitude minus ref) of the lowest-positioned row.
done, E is -3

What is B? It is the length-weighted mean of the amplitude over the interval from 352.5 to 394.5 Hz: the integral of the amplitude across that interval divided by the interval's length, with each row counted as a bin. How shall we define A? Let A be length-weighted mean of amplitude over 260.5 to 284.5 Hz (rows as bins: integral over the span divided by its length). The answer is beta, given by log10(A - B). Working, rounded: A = 21.7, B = 15.3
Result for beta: 0.81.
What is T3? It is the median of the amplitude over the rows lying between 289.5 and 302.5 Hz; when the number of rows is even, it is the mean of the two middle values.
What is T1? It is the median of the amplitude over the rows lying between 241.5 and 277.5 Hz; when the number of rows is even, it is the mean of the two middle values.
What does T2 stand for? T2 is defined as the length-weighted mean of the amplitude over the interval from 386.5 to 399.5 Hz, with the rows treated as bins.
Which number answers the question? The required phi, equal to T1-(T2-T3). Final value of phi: 30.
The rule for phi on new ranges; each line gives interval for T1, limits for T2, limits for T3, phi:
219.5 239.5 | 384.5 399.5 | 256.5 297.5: 30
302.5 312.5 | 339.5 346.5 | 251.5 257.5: 25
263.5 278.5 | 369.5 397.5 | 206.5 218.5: 28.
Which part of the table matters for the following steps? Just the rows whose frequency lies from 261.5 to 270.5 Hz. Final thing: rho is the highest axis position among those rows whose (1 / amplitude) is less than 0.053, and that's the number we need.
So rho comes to 270.0 Hz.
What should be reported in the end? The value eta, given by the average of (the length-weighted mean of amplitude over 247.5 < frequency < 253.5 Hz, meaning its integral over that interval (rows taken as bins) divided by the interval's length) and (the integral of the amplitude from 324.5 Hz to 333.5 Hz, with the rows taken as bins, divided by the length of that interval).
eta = 20.4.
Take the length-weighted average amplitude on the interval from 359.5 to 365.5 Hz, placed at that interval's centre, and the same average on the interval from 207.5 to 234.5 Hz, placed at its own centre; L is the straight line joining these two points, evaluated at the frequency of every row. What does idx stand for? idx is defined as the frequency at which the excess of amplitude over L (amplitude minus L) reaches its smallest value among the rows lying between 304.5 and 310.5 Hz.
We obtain 306.0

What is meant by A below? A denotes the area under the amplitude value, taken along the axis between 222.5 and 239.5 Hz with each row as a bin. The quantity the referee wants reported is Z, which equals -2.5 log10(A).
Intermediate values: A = 387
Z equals -6.47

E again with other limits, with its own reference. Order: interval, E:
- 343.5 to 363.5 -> -3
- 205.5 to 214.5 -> -4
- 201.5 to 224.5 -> 5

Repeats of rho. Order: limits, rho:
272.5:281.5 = 281.0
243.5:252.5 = 252.0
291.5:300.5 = 300.0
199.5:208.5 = 208.0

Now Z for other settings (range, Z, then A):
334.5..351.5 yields -6.16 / 292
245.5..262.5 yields -6.52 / 407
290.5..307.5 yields -6.38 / 355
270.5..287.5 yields -6.40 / 362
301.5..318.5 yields -6.25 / 317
